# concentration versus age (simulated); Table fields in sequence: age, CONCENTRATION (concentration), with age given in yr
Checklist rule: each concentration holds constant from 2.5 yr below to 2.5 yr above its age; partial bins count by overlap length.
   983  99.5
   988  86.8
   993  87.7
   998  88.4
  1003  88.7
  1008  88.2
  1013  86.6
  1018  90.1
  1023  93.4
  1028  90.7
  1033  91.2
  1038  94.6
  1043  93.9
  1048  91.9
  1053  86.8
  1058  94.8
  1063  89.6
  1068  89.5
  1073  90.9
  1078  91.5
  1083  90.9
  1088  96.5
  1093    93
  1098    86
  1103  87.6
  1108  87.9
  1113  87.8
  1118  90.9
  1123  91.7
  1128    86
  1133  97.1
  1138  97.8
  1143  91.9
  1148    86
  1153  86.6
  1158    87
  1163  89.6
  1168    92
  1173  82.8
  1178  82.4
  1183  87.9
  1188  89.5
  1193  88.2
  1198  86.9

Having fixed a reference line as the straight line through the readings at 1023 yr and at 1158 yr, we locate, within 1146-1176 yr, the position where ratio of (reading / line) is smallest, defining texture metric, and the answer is 1173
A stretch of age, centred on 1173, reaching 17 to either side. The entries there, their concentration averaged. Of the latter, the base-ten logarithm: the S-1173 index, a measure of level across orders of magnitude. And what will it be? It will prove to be 1.94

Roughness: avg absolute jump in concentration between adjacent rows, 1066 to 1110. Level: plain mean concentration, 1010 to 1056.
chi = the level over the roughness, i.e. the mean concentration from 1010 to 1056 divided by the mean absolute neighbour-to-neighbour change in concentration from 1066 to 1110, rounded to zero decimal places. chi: 35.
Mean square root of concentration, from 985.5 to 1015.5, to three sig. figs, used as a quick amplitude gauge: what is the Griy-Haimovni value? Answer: 9.37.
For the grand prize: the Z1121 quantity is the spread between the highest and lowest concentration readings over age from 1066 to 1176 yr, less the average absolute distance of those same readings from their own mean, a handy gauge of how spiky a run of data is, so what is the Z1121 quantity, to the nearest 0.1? 11.9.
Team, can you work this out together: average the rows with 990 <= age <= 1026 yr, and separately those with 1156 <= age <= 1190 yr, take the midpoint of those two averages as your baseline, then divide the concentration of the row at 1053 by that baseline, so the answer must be 0.98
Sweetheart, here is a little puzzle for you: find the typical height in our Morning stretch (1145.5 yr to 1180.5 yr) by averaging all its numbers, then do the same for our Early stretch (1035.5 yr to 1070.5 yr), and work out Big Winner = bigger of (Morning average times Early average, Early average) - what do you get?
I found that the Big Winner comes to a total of 7934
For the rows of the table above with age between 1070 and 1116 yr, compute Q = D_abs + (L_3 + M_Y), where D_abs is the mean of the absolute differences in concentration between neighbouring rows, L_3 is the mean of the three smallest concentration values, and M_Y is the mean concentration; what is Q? 180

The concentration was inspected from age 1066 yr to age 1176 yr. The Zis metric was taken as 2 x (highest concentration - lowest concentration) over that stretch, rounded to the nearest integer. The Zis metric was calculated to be 30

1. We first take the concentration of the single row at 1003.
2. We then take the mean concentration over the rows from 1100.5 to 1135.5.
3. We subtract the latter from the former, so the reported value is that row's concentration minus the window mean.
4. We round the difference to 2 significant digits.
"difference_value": -1.2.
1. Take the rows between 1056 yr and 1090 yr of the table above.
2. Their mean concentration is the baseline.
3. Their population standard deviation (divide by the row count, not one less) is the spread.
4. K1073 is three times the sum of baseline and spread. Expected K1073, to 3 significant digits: 283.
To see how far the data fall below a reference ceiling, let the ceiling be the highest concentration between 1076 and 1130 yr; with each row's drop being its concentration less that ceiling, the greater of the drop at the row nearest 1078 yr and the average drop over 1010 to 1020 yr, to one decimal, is -5.0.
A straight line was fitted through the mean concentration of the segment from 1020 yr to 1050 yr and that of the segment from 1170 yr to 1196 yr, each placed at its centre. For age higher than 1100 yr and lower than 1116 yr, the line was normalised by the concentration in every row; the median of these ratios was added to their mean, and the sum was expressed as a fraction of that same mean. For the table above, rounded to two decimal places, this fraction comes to 2.00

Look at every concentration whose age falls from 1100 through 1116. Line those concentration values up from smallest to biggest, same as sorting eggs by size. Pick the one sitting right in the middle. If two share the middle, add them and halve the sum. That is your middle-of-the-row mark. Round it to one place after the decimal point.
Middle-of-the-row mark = 87.8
